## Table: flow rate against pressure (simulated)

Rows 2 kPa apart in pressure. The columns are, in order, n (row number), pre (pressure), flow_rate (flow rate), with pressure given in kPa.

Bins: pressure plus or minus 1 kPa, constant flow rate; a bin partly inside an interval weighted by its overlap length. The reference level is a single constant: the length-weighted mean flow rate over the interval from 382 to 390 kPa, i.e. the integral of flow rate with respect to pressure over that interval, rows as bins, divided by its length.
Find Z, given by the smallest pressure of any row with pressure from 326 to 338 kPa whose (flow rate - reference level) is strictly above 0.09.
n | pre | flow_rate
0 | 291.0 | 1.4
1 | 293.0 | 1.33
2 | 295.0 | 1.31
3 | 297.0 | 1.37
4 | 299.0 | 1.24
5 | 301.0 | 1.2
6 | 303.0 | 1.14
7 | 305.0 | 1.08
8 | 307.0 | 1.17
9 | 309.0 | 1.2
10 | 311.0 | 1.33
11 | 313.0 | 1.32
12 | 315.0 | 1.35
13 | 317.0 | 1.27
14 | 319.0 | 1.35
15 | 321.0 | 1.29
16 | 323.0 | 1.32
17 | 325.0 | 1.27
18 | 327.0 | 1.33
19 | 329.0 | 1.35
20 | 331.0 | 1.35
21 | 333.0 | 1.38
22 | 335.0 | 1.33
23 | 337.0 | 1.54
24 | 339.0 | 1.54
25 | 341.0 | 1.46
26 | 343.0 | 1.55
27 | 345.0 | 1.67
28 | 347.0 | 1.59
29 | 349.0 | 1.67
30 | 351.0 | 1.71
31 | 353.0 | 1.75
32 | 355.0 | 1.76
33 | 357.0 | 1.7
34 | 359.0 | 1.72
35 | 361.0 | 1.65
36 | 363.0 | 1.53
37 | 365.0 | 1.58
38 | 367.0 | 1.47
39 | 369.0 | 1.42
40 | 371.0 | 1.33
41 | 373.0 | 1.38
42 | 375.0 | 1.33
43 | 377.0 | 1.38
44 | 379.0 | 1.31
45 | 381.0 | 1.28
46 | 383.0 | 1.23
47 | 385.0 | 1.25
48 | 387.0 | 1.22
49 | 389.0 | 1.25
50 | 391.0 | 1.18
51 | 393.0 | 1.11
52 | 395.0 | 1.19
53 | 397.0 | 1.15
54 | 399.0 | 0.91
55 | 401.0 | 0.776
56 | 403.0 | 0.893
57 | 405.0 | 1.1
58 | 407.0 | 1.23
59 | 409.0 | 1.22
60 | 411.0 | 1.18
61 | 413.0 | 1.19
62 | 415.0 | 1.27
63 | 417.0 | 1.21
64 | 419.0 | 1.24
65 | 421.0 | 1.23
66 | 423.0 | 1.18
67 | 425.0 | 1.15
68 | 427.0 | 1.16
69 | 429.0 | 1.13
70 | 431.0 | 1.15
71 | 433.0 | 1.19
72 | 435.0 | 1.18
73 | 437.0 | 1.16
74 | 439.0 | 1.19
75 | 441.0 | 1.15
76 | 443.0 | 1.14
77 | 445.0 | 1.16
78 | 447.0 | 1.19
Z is 327.0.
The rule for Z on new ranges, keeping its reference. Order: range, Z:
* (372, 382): 373.0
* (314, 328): 315.0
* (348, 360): 349.0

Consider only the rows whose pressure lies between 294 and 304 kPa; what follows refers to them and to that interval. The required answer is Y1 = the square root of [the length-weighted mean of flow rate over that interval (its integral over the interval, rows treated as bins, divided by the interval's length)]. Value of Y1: 1.119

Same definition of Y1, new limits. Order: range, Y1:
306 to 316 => 1.129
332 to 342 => 1.204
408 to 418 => 1.102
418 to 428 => 1.092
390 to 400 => 1.053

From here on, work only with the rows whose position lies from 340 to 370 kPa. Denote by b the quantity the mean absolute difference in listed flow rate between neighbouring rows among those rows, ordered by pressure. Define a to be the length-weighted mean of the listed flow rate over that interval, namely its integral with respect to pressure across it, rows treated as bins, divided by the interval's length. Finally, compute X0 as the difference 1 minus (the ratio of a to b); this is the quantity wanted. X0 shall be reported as -23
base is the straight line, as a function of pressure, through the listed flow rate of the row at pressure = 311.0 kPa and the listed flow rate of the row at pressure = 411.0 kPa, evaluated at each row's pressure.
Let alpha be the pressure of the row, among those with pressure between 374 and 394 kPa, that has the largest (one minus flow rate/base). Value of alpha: 393.0 kPa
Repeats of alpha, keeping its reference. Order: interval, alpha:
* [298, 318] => 305.0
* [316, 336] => 317.0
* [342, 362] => 343.0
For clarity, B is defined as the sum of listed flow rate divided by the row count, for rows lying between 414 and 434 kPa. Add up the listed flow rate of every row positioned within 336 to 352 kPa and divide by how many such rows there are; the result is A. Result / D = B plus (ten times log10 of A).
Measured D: 3.2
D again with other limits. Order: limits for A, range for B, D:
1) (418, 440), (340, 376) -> 2.3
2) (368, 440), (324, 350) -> 2.2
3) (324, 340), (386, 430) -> 2.6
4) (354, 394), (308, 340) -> 2.8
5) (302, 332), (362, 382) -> 2.5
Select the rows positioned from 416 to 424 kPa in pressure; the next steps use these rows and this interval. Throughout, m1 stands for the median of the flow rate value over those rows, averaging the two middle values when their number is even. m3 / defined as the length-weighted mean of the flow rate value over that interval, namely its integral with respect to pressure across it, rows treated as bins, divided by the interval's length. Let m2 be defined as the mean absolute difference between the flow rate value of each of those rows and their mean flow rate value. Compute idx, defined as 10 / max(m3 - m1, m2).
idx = 500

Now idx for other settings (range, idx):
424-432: 1143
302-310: 267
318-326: 364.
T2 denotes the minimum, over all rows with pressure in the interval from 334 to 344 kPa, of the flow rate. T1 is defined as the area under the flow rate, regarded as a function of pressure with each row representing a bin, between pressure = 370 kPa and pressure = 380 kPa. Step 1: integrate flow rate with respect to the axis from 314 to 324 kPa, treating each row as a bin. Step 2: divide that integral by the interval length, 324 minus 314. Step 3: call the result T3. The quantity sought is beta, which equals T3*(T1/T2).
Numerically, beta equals 13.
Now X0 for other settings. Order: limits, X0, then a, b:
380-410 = -12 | 1.13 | 0.09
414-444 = -41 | 1.18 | 0.03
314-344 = -22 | 1.38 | 0.06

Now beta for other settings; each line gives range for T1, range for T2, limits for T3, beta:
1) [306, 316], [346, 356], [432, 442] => 9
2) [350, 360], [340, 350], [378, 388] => 15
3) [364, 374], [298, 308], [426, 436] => 15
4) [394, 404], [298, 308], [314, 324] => 12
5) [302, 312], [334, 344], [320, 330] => 12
